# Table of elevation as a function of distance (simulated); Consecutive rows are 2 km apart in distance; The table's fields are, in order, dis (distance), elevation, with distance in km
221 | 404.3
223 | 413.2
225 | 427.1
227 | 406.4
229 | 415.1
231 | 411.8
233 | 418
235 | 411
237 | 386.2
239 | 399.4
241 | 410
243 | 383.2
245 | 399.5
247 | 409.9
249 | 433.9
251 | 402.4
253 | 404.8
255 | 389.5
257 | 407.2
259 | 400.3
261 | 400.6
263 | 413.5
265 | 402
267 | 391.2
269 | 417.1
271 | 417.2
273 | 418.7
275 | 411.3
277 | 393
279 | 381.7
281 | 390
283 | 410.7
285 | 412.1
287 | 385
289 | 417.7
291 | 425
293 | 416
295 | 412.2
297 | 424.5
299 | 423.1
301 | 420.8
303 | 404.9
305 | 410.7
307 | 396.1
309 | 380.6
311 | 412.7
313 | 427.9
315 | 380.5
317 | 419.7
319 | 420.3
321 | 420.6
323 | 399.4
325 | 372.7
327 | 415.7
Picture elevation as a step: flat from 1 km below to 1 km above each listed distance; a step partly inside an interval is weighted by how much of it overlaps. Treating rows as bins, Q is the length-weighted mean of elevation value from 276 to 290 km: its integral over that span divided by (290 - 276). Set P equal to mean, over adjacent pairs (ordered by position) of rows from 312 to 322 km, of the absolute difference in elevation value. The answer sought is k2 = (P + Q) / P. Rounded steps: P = 22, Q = 399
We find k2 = 19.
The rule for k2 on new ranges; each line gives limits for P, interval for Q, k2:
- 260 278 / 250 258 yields 37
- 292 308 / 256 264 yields 52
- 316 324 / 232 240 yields 56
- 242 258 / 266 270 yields 25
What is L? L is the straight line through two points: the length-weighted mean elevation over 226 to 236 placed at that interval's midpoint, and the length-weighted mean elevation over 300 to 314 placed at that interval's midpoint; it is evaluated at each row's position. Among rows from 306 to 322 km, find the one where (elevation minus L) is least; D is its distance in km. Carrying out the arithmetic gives 309 km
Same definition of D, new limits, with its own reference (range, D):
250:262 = 255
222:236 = 227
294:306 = 303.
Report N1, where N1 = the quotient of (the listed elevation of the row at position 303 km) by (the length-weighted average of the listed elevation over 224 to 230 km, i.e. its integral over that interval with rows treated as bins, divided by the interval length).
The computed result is 0.97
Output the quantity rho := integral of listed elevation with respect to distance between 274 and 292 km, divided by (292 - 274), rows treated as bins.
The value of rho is 403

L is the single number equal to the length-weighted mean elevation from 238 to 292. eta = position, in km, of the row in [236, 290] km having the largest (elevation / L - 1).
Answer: 249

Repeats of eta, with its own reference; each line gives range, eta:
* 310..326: 313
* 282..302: 291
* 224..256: 249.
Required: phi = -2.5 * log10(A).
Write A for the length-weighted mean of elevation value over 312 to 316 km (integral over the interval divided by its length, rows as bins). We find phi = -6.516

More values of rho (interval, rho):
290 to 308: 415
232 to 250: 406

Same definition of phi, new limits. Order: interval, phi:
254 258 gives -6.501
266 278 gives -6.527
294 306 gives -6.548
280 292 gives -6.523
